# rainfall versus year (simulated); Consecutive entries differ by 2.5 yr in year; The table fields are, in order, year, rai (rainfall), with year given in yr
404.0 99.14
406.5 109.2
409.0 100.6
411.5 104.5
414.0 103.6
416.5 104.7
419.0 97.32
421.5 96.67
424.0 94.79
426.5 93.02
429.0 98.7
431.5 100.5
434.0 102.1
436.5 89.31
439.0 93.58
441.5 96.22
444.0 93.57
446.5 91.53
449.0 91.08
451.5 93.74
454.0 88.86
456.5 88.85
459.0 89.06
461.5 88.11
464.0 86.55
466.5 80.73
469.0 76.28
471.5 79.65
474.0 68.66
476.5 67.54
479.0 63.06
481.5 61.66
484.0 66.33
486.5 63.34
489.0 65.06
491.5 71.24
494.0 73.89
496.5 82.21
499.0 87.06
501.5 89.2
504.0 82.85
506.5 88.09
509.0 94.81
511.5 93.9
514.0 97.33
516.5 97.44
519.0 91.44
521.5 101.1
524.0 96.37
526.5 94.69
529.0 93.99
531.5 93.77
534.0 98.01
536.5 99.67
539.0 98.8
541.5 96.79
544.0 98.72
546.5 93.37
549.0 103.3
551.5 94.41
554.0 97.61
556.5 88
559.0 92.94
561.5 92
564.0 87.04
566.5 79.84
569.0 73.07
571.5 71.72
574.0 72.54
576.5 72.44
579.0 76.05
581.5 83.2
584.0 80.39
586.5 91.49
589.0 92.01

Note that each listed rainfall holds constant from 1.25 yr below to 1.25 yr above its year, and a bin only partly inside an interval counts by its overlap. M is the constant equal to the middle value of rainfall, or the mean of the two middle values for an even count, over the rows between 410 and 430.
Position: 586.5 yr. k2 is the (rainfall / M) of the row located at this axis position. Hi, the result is 0.93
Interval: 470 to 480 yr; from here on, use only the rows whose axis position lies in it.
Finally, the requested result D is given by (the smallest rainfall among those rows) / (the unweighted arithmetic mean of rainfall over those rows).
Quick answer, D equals 0.904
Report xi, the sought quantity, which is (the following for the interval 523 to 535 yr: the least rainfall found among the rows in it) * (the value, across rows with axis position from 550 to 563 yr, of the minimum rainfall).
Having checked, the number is 8252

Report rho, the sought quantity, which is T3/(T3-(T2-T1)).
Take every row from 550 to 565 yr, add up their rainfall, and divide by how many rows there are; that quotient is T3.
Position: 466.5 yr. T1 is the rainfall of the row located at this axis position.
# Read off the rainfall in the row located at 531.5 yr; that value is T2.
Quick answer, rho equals 1.17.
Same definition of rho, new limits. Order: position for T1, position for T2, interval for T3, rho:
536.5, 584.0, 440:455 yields 0.83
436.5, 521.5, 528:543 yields 1.14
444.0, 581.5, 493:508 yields 0.89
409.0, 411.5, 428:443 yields 1.04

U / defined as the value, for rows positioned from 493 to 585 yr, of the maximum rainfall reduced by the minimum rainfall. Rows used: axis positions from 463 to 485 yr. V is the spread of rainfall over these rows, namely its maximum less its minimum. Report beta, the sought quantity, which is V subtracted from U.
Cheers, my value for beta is 7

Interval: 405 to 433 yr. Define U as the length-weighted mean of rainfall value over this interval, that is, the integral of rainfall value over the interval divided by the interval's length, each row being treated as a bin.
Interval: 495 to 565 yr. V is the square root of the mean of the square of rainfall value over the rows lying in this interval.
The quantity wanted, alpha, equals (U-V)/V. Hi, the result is 0.07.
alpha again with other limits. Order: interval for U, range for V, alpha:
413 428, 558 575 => 0.20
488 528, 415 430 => -0.10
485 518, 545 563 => -0.12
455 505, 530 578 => -0.15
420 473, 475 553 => 0.03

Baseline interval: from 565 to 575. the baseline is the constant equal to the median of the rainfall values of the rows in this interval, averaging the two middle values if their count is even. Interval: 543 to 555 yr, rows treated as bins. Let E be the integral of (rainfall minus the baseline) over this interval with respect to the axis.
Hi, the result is 296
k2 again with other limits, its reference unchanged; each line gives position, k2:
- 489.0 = 0.66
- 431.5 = 1.03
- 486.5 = 0.65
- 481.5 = 0.63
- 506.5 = 0.90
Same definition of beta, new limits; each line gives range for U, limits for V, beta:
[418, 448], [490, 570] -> -19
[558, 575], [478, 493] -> 12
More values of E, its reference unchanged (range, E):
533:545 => 307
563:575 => 47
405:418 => 409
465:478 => 23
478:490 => -107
